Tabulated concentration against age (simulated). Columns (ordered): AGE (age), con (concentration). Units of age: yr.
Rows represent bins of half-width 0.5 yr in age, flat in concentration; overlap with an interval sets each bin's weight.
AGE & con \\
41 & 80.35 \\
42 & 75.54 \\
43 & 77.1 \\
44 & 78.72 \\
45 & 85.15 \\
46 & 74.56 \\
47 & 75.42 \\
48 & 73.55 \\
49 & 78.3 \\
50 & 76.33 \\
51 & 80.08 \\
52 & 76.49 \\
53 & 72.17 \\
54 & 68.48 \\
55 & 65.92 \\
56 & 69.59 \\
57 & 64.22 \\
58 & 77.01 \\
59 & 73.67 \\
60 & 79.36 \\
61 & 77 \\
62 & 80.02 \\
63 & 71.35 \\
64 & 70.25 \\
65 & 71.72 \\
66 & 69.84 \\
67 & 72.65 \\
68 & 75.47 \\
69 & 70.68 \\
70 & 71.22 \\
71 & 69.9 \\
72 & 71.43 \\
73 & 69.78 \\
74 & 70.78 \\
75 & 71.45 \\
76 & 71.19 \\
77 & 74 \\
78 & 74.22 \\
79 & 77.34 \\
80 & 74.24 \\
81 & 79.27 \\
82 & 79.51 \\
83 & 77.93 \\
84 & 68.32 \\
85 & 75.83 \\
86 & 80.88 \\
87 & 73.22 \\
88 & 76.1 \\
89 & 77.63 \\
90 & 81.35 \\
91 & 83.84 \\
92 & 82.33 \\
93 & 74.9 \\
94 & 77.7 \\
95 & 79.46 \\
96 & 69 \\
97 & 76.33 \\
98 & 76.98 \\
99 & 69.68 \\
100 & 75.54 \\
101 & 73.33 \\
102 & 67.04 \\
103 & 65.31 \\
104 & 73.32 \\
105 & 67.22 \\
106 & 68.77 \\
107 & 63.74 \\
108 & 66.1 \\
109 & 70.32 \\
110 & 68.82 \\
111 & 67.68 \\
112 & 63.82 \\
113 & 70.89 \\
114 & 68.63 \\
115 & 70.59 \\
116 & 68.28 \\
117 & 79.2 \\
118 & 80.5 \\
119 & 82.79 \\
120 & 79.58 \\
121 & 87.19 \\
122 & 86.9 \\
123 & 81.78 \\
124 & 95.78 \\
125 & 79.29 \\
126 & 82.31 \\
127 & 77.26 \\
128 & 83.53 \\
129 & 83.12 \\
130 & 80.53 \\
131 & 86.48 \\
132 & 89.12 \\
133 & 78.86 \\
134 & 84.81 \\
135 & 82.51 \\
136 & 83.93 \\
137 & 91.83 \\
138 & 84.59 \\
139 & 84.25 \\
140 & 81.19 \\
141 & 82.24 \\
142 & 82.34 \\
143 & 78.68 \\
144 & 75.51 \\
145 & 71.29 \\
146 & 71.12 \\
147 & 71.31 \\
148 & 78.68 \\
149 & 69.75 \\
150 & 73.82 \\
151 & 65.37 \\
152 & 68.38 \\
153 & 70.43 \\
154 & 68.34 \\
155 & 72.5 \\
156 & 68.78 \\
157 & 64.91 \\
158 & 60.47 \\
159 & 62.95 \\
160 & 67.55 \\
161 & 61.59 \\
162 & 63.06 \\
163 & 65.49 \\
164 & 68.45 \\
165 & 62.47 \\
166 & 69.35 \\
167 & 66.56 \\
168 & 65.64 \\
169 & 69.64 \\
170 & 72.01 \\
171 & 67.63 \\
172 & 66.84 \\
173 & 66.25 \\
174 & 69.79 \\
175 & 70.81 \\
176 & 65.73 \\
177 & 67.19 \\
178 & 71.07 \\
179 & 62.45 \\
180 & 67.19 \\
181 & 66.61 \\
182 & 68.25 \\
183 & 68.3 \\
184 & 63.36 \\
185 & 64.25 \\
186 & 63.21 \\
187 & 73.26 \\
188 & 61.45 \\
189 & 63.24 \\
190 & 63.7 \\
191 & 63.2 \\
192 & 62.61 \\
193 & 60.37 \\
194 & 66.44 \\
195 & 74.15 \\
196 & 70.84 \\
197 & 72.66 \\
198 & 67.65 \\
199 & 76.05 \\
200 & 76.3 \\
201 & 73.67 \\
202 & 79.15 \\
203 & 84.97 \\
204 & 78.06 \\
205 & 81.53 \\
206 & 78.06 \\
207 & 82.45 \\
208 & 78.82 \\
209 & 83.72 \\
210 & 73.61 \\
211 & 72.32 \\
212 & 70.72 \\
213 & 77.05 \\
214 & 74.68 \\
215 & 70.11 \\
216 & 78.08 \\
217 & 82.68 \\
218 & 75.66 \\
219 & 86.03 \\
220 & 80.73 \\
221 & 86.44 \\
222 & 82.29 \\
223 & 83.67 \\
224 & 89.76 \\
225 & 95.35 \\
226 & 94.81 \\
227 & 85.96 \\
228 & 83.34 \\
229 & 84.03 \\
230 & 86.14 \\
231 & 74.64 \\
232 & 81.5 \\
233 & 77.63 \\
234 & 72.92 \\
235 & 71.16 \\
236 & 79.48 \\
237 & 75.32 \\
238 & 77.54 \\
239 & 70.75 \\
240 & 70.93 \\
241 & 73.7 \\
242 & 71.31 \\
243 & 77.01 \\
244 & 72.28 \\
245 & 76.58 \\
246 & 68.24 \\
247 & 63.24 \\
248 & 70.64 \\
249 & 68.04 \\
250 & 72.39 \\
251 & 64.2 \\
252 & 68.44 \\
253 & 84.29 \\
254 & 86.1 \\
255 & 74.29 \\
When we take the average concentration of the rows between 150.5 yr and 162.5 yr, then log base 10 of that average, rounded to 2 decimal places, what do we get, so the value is 1.82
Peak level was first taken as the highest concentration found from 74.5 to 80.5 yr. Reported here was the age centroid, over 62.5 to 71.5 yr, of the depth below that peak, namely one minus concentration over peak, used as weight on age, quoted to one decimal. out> 67.0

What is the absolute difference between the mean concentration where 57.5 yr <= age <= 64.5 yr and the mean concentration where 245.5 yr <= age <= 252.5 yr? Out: 7.6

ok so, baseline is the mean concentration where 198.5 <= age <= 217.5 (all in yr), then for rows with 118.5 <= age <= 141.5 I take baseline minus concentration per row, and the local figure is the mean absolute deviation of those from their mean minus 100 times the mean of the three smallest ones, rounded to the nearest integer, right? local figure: 1480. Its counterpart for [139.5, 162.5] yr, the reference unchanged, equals 450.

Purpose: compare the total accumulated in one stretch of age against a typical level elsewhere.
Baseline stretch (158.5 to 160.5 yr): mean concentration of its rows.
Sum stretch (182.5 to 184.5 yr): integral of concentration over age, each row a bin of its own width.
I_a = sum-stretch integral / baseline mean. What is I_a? 2.0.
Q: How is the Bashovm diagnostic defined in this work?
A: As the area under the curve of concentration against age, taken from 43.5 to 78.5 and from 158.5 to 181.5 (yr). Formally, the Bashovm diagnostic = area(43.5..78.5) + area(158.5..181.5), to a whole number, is 4108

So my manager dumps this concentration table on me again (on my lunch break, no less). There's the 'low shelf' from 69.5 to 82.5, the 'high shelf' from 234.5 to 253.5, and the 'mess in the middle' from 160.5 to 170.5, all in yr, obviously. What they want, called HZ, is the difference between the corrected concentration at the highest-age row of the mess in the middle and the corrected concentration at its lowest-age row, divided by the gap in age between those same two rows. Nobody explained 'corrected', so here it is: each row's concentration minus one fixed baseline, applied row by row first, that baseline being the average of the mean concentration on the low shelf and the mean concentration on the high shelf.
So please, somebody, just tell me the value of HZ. 1.2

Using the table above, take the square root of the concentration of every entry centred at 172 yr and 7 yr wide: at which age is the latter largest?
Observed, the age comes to 170 yr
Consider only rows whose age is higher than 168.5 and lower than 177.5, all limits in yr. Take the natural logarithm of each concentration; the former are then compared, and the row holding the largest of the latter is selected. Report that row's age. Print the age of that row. 170 yr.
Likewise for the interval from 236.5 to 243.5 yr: 238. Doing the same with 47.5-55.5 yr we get 51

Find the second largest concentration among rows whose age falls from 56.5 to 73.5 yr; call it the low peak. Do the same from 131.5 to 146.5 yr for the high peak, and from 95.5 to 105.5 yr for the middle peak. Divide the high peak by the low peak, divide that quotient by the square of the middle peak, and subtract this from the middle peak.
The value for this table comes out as 76.3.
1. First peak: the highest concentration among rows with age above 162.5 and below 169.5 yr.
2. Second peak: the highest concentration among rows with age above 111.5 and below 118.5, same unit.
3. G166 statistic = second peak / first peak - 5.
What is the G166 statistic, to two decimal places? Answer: -3.84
